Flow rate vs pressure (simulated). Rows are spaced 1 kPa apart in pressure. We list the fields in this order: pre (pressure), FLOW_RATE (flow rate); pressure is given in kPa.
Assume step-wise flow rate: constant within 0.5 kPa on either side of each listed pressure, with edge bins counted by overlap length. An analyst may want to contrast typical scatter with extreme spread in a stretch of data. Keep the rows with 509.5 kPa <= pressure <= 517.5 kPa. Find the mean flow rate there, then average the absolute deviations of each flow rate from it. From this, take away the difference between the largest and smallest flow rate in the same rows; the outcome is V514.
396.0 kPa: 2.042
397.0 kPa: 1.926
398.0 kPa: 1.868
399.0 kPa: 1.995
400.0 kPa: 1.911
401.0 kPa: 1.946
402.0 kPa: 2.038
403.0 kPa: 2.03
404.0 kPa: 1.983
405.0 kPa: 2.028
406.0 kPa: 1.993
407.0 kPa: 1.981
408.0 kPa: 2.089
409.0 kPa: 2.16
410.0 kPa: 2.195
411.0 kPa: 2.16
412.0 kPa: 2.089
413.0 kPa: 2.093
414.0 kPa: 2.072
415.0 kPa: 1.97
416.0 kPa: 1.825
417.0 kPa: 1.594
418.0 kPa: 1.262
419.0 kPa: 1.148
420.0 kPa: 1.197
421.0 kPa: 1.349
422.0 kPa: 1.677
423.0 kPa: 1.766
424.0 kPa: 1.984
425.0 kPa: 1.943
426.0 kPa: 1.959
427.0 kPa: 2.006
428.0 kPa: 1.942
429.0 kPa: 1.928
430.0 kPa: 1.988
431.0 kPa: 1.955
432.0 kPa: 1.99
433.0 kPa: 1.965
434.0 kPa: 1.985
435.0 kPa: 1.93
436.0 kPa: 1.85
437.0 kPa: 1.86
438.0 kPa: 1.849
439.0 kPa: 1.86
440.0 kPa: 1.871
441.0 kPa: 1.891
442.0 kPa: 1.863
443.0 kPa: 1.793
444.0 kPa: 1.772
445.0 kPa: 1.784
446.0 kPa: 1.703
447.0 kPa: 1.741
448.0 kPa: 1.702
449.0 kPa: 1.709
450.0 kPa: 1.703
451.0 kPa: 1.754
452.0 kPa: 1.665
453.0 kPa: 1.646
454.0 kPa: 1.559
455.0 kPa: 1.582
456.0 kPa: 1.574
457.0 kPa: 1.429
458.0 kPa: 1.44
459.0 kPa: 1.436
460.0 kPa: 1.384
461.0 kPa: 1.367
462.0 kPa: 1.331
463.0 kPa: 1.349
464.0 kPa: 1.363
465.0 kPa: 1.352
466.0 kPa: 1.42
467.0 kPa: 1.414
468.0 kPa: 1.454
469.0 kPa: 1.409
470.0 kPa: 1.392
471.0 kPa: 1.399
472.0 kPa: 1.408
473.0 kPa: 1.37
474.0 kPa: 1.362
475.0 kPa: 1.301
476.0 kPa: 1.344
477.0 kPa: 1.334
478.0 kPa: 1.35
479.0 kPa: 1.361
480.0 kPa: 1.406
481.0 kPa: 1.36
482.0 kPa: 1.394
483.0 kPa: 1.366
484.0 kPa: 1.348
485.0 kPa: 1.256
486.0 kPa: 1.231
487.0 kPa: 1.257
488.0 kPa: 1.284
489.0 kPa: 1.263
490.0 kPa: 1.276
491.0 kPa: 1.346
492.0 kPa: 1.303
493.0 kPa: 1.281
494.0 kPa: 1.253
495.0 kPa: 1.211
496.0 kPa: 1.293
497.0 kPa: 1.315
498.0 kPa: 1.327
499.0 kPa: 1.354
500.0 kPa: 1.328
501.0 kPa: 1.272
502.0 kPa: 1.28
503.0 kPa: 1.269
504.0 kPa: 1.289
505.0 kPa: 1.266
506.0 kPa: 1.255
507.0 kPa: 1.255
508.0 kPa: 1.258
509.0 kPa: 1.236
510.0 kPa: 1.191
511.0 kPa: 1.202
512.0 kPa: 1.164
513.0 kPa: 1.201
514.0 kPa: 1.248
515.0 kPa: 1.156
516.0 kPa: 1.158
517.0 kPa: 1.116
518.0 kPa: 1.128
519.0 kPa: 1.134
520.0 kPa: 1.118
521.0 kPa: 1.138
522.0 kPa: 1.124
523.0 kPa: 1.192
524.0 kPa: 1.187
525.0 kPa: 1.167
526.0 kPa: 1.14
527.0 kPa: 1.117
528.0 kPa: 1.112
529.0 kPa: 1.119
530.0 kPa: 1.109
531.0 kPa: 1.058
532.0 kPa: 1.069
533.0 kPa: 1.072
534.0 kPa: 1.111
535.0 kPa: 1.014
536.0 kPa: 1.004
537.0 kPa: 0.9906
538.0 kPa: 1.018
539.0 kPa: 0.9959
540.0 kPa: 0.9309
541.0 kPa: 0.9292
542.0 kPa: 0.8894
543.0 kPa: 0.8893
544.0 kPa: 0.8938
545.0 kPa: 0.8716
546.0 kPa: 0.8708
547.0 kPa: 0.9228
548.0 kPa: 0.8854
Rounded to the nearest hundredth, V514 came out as -0.10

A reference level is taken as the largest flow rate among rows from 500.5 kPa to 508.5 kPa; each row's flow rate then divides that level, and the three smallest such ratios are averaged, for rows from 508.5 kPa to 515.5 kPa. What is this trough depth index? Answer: 1.0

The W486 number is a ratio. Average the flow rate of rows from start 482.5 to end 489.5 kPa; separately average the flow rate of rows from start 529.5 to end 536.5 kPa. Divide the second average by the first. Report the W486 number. 0.83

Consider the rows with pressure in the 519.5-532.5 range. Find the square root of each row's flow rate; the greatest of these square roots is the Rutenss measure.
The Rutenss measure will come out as 1.09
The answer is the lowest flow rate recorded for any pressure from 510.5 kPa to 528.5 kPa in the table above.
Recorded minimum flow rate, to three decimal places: 1.112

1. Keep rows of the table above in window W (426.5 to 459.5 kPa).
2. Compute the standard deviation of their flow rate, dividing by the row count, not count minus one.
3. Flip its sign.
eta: -0.17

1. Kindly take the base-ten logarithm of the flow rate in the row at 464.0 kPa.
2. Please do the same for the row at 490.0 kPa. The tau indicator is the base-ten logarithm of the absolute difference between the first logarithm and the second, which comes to -1.54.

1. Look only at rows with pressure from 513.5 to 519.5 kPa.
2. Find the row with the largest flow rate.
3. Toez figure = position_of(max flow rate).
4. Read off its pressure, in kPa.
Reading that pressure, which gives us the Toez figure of 514.0 kPa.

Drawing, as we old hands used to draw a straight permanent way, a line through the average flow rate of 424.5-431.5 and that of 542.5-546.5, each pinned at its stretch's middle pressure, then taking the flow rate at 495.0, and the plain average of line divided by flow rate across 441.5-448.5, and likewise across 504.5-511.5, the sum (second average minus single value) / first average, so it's -0.22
